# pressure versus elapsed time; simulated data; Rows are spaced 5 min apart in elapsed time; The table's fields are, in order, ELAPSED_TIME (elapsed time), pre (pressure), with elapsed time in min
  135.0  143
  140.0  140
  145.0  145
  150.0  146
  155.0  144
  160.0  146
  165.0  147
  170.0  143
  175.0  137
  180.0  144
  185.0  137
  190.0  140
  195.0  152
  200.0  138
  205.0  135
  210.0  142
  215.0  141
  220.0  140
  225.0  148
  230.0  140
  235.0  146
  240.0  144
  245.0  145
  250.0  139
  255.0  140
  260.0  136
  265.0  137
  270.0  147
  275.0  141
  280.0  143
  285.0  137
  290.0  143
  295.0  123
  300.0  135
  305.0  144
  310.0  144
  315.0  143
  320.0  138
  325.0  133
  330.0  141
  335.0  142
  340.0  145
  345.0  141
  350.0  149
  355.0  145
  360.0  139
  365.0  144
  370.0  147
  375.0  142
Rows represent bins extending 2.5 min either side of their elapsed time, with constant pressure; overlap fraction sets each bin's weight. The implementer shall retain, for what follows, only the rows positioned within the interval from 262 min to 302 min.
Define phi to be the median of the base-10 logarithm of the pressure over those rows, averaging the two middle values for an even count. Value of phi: 2.14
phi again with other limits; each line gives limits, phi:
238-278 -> 2.15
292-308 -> 2.13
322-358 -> 2.15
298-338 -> 2.15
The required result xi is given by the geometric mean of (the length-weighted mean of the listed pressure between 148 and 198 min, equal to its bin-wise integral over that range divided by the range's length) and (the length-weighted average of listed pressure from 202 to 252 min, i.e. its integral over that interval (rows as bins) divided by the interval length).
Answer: 143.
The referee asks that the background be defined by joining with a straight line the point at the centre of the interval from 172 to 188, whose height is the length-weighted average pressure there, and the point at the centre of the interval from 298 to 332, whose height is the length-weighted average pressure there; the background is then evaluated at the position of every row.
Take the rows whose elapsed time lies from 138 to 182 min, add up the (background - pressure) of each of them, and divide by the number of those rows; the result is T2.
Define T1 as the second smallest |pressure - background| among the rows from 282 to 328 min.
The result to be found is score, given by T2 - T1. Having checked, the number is -7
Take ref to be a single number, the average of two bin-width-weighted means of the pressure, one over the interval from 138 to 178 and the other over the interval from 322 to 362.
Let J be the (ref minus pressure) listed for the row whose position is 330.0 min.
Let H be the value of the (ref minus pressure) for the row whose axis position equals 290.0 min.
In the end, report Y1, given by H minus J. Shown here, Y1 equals -2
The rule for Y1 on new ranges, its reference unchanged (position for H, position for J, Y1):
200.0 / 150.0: 8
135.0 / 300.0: -8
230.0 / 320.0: -2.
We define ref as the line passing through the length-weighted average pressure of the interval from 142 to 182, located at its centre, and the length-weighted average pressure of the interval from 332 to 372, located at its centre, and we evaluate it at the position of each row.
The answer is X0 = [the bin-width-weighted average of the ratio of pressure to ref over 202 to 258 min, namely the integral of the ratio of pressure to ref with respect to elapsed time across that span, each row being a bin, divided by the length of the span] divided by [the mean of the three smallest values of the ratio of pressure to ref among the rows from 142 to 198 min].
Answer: 1.027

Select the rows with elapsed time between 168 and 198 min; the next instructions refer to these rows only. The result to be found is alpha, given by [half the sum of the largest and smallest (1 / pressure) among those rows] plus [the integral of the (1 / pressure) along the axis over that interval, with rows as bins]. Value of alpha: 0.2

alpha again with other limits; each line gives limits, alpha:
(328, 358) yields 0.2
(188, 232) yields 0.3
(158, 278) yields 0.9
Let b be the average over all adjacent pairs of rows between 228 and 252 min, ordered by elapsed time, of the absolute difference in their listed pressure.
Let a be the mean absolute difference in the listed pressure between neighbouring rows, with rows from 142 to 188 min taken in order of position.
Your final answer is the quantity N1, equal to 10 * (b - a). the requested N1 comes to 0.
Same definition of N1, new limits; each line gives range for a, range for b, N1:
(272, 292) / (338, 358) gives 7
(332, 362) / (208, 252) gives -9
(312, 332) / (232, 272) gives -24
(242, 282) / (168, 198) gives 27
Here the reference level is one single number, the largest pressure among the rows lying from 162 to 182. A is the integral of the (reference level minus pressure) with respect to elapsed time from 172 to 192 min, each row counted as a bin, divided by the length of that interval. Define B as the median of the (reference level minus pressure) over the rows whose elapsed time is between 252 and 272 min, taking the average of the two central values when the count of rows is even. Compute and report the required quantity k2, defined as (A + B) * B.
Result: 135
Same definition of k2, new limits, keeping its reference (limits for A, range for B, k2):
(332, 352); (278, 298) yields 70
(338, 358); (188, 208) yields 81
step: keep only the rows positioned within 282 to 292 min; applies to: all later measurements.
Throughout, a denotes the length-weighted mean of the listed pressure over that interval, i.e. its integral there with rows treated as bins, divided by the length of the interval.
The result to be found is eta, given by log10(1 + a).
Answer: 2.149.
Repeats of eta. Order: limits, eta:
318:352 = 2.153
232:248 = 2.163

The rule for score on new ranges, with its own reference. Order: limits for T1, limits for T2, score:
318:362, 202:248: -4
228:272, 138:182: -5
